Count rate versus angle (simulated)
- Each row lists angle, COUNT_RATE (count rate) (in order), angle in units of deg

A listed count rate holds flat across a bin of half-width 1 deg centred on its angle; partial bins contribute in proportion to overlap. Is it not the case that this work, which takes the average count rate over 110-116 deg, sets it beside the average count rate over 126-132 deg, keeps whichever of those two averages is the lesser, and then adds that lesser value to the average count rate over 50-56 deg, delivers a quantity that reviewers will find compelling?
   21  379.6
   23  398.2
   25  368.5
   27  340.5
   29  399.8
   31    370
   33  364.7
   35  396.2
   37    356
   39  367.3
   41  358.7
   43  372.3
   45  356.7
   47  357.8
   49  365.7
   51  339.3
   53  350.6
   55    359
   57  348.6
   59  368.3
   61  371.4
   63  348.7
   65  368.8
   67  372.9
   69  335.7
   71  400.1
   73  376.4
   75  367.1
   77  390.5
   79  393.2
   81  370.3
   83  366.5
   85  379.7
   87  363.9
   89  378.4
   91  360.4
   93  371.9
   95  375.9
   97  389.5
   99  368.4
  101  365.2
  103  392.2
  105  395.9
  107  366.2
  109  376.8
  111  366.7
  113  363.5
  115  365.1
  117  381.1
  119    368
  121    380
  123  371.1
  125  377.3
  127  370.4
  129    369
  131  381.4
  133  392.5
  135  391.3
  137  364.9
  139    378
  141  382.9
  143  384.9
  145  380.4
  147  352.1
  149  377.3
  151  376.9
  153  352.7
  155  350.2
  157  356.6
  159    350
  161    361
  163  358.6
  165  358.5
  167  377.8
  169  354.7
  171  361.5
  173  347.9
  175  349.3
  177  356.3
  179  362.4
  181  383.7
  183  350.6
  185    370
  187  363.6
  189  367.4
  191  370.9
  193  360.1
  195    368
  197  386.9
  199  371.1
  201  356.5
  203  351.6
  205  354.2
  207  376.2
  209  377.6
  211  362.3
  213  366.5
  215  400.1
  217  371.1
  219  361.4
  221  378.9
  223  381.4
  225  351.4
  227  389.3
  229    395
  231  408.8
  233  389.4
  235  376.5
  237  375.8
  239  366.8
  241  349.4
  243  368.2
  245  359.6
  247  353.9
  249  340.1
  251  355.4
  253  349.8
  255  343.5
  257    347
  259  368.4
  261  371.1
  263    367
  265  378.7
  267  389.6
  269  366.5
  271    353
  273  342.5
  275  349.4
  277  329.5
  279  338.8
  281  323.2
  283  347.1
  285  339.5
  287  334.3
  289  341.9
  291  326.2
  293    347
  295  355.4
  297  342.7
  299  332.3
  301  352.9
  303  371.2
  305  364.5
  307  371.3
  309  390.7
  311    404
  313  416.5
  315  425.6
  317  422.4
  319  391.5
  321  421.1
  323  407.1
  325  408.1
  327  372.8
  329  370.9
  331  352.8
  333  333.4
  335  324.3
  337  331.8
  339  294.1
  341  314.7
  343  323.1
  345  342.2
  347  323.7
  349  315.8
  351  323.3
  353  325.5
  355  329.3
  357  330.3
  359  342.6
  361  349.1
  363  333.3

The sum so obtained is 715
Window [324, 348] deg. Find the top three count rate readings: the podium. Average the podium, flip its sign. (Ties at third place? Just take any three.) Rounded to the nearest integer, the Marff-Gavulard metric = -384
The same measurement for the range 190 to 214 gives -380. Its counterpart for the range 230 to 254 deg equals -392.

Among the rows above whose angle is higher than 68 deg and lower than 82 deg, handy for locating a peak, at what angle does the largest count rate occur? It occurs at 71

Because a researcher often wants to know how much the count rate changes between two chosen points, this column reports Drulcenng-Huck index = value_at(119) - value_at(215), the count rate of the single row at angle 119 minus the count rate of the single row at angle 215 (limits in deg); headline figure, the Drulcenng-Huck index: -32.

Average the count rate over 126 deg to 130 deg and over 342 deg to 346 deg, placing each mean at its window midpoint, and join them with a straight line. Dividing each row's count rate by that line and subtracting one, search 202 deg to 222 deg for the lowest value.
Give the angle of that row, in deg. 203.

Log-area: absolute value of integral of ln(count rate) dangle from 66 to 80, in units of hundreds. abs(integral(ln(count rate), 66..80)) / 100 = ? 0.830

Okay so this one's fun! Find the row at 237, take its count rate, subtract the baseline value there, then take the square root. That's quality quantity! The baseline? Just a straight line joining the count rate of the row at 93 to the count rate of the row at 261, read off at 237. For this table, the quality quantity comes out 2.1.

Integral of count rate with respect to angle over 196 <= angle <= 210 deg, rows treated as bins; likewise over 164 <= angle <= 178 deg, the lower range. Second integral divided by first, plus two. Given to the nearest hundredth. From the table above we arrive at 2.97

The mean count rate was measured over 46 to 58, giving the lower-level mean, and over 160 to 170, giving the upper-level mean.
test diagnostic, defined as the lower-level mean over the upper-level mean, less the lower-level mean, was -353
